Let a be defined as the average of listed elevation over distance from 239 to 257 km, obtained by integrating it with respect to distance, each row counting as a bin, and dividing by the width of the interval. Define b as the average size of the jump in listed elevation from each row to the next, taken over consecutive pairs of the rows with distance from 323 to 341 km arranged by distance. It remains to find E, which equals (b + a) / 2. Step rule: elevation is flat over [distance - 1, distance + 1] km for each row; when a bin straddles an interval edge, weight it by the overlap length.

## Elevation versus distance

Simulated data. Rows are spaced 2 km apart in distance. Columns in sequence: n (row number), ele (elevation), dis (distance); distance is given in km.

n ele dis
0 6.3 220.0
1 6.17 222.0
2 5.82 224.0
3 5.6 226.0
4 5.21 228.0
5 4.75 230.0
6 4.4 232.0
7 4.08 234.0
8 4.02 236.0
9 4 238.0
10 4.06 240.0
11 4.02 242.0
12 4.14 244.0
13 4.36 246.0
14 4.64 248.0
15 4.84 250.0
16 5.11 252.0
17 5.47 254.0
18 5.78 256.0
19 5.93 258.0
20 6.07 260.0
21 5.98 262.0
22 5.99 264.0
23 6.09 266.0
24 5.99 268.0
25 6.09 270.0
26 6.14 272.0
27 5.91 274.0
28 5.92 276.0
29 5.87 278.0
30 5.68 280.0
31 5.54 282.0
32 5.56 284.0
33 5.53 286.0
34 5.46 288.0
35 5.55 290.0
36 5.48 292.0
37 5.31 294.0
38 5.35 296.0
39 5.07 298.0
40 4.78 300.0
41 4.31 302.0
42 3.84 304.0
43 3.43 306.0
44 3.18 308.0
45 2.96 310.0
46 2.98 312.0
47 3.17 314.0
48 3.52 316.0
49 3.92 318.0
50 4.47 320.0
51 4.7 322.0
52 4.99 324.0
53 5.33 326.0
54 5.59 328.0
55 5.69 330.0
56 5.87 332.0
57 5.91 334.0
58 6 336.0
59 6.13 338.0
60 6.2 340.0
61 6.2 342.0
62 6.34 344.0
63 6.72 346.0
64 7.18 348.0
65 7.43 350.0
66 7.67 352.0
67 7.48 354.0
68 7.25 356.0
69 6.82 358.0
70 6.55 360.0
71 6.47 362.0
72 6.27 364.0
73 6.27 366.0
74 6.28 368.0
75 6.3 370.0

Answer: 2.4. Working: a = 4.7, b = 0.15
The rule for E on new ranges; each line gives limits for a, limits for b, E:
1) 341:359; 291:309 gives 3.7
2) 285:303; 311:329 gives 2.8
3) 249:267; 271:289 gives 2.9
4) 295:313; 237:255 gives 2.1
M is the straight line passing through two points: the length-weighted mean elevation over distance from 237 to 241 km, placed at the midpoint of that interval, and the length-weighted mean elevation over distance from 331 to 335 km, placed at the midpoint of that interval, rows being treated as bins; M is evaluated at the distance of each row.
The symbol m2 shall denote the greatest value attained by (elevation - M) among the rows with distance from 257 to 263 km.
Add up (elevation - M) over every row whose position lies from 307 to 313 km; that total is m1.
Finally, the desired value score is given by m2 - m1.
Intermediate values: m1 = -7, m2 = 1.62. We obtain 9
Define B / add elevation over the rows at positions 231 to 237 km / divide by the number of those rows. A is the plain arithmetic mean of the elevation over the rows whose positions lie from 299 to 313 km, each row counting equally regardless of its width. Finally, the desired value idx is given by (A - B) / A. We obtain -0.14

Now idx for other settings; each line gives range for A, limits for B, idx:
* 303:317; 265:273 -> -0.84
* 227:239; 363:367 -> -0.42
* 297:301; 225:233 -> -0.01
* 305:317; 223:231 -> -0.67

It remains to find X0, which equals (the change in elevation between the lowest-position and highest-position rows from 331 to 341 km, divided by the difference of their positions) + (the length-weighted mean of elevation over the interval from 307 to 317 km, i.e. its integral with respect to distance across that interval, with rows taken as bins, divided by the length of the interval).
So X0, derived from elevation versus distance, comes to 3.2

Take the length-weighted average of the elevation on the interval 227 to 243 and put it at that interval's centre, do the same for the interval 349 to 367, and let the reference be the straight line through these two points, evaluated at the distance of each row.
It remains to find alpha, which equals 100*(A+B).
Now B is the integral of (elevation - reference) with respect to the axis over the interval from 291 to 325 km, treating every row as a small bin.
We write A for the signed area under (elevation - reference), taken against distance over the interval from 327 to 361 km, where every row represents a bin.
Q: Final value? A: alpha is -5915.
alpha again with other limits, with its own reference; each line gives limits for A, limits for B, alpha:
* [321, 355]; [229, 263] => -120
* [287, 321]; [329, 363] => -5331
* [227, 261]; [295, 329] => -5033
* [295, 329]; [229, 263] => -5023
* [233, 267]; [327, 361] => 869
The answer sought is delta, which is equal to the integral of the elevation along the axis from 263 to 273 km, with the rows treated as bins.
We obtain 61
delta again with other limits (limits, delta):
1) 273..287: 80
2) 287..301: 74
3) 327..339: 70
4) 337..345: 50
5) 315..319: 15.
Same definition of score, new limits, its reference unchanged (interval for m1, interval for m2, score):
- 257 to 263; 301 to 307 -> -6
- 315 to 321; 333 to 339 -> 5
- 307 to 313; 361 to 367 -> 7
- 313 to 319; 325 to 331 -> 6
